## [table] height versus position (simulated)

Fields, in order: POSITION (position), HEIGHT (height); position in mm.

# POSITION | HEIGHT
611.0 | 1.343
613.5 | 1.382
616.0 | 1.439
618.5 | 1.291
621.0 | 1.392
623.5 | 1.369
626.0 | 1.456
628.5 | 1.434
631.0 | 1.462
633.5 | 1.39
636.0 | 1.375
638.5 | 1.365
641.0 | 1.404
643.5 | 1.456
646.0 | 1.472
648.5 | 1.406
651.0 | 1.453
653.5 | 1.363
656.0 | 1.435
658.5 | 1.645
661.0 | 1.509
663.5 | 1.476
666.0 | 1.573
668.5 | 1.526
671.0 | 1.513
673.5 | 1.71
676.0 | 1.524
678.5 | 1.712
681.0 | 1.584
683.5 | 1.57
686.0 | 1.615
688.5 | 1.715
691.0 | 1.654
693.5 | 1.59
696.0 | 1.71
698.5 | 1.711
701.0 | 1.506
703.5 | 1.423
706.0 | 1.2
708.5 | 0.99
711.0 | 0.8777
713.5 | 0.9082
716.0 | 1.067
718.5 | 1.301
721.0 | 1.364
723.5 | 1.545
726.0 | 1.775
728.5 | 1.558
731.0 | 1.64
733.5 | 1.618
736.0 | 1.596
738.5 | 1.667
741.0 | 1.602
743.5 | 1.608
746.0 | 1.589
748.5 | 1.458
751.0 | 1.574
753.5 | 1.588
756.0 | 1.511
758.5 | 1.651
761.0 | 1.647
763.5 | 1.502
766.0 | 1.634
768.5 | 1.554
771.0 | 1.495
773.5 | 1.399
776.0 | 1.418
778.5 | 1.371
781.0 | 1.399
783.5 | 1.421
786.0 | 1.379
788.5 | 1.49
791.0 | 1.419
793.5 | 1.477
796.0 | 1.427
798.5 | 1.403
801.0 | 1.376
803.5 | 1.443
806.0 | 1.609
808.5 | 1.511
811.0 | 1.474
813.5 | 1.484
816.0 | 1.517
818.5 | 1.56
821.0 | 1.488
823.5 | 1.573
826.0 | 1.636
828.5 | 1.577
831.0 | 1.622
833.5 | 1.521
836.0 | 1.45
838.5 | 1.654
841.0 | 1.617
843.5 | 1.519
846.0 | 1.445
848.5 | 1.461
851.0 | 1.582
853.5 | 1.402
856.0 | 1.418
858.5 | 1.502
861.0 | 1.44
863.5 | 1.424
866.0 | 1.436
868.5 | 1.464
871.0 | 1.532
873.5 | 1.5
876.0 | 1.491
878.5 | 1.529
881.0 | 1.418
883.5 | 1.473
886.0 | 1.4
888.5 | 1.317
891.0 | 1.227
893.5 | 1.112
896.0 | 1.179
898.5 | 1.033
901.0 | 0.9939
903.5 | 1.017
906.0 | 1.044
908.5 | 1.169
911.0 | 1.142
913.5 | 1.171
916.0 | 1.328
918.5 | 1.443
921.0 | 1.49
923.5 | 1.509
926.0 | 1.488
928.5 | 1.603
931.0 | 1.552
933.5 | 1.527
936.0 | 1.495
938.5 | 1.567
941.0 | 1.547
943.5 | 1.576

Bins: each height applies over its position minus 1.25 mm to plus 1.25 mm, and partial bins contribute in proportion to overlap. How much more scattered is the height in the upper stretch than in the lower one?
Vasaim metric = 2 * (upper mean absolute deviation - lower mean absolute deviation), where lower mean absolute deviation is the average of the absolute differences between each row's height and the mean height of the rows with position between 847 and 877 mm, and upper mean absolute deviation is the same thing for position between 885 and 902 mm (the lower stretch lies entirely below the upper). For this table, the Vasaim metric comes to 0.15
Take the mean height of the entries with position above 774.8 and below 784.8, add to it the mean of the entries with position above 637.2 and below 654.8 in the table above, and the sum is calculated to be 2.82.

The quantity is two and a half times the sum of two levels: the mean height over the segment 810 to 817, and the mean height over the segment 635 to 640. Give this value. 7.2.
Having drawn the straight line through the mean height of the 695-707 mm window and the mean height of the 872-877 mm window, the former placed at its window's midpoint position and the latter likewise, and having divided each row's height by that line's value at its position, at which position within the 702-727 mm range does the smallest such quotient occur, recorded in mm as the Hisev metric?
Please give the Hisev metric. 711.0 mm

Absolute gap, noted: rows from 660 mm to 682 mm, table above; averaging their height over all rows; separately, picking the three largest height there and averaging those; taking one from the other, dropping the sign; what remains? 0.10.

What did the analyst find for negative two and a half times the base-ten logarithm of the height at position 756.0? -0.448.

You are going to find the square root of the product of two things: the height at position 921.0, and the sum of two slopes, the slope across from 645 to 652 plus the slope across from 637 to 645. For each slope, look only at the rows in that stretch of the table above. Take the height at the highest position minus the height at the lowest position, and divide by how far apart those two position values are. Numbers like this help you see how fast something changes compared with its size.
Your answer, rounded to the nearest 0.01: 0.15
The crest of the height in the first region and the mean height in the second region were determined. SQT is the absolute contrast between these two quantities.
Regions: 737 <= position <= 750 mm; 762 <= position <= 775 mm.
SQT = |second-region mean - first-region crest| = 0.15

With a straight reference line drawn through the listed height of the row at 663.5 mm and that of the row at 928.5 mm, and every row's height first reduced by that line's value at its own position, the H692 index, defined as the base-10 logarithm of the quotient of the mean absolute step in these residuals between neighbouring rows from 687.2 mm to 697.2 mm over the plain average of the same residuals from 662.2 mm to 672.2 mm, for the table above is 0.269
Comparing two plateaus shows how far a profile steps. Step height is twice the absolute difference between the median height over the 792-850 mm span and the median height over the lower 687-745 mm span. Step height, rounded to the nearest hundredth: 0.16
